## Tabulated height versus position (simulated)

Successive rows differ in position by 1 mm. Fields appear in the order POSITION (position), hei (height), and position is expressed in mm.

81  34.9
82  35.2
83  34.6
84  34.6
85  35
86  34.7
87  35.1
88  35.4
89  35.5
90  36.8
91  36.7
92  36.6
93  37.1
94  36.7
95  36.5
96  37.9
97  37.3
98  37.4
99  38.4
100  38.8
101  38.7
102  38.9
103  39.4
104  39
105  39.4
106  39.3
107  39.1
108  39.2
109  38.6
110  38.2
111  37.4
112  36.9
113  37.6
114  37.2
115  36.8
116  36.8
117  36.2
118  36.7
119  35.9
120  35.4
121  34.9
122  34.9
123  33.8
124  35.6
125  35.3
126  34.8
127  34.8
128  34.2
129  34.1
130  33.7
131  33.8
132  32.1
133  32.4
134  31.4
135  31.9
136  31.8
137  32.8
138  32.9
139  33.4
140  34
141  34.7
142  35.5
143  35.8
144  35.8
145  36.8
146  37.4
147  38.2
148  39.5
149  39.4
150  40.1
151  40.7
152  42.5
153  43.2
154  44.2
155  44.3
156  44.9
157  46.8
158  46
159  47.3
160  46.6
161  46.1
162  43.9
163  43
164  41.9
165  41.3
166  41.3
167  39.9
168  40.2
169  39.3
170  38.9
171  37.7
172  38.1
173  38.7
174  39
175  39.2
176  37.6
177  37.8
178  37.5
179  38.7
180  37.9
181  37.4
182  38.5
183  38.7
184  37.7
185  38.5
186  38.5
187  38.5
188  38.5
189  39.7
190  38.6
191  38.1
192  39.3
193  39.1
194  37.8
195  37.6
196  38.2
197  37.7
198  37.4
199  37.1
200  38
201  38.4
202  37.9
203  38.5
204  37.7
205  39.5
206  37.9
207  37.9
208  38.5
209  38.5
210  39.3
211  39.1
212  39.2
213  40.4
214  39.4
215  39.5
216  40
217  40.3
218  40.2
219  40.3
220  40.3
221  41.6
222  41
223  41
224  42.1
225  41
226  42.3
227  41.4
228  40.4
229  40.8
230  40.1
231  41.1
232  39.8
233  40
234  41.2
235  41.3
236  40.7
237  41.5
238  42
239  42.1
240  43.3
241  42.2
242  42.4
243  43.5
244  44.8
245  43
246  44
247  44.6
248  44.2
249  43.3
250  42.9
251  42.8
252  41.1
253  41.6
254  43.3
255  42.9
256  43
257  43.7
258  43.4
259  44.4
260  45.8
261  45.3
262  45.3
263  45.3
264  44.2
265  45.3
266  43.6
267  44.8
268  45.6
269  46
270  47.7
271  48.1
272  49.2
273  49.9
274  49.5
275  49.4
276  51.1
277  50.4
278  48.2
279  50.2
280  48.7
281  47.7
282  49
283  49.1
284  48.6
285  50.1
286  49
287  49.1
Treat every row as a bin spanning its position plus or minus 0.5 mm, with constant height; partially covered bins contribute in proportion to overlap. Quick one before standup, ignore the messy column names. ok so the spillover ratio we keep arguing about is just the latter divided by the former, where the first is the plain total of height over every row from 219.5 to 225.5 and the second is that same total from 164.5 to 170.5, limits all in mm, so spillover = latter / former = 0.98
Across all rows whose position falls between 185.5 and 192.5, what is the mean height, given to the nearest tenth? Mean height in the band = 38.7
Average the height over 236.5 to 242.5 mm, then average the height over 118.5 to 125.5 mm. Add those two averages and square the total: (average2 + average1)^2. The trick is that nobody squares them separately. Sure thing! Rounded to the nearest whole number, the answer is 5985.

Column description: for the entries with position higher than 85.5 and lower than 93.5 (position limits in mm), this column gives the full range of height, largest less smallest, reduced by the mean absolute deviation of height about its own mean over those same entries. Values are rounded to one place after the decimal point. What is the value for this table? 1.6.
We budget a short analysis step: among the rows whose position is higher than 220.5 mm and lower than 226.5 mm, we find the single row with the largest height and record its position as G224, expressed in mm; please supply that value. 226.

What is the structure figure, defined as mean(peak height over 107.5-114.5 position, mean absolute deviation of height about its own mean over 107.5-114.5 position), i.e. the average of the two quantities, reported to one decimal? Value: 19.9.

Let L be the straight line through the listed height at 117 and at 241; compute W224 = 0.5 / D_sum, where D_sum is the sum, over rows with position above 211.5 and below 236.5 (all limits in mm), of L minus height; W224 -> 0.026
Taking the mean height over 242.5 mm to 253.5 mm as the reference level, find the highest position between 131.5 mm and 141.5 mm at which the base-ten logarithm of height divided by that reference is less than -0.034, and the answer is 141 mm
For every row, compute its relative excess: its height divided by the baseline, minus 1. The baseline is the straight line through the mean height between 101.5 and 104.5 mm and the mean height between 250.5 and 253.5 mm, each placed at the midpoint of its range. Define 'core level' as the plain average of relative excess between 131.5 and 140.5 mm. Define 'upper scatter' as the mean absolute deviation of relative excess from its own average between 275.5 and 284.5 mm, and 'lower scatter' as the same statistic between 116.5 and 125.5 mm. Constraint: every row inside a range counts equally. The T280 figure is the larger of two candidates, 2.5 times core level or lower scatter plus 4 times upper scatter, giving 0.104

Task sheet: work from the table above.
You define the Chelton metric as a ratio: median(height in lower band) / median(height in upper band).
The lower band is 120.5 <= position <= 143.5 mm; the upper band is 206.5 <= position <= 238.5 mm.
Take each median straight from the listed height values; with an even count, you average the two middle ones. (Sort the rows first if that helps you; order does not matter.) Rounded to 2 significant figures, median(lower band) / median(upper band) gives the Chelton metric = 0.84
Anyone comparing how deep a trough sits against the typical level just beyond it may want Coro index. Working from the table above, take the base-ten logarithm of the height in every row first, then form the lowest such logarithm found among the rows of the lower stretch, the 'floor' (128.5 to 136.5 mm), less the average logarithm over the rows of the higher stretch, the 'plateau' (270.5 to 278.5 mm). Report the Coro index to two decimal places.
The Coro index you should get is -0.20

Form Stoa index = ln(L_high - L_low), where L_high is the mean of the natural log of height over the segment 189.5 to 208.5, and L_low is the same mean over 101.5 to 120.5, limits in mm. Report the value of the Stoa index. -4.6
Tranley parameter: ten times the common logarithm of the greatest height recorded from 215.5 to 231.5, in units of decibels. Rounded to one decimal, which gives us 16.3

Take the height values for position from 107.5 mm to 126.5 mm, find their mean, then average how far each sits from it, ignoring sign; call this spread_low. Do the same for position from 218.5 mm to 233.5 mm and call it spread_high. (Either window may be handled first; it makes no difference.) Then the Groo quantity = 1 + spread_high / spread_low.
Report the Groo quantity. 1.5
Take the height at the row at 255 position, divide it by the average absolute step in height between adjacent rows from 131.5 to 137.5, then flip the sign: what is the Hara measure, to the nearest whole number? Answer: -74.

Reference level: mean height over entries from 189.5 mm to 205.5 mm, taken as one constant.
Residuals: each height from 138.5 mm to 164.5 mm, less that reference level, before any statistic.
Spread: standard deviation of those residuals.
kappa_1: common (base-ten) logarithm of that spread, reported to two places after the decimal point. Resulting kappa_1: 0.64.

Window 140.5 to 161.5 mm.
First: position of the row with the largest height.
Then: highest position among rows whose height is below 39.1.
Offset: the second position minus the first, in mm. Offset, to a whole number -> -12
